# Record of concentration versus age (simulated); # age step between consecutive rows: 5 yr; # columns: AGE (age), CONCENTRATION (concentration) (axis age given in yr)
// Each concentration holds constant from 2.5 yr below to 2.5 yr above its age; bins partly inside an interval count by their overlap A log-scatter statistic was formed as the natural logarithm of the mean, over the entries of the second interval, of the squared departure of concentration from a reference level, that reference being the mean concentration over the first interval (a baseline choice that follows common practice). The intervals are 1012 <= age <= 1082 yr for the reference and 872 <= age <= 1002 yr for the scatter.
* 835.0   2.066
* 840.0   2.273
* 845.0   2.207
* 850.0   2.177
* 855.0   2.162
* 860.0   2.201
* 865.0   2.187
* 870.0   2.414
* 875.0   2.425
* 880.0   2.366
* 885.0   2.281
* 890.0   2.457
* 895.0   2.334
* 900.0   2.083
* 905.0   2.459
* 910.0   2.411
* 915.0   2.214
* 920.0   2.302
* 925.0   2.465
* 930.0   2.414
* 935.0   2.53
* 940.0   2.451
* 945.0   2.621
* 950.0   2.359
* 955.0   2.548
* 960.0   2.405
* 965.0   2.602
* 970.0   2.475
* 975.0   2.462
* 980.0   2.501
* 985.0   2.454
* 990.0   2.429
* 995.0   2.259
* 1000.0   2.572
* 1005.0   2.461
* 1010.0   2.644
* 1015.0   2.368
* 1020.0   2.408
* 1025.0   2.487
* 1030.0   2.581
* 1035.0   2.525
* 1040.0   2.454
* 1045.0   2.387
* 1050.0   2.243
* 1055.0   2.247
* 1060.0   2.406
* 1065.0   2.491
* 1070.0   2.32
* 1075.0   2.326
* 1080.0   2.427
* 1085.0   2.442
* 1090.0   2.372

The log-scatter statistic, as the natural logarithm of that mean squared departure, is -4.2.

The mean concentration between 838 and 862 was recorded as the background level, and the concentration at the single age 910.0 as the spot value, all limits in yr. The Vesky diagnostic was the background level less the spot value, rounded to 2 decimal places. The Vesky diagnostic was -0.21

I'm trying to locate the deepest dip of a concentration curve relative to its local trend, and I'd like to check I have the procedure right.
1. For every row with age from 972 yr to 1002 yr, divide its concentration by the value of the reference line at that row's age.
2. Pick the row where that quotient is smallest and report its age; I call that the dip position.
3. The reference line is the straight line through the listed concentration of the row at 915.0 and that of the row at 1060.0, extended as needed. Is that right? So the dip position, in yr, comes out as 995.0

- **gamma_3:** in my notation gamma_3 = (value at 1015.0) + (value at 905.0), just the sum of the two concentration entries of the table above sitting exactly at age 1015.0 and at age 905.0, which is 4.83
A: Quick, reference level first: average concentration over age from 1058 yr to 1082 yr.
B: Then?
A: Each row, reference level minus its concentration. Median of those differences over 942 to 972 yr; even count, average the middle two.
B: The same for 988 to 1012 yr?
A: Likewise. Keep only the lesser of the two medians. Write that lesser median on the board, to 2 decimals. -0.12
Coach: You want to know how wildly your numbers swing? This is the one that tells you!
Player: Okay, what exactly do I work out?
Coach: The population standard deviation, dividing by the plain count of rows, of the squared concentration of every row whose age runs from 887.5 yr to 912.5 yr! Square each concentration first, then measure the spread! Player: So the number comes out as 0.64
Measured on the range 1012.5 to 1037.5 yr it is 0.38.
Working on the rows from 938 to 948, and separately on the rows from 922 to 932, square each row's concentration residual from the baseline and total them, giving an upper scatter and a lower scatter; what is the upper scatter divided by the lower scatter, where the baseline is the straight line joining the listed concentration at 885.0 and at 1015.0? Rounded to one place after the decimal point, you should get 3.0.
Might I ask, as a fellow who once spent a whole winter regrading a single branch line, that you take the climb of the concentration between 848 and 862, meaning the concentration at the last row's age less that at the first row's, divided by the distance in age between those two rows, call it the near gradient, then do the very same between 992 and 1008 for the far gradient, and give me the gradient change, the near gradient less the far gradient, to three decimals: -0.018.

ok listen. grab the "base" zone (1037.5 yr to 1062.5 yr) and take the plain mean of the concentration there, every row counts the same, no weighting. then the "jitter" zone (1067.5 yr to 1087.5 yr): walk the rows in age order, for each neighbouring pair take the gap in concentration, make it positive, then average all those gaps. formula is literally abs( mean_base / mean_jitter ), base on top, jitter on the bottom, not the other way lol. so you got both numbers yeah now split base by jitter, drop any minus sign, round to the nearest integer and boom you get 58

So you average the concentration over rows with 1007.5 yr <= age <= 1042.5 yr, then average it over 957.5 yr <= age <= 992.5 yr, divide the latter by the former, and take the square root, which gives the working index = 1.00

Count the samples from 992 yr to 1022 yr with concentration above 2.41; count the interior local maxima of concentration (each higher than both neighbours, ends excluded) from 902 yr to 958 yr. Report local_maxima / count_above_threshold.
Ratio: 1.00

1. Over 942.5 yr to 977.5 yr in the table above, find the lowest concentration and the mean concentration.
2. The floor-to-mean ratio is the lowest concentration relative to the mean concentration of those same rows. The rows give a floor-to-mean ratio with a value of 0.95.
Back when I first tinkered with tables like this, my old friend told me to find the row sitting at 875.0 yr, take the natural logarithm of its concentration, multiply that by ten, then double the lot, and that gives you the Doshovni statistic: 17.7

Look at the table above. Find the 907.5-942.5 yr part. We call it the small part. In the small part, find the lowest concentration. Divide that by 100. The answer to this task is 0.0221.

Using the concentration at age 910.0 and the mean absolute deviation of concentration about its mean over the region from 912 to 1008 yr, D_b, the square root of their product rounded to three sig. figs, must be 0.439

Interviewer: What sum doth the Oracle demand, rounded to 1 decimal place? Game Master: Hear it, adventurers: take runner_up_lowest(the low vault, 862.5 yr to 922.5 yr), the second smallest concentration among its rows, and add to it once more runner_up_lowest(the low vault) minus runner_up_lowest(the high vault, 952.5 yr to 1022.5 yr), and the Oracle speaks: 2.0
